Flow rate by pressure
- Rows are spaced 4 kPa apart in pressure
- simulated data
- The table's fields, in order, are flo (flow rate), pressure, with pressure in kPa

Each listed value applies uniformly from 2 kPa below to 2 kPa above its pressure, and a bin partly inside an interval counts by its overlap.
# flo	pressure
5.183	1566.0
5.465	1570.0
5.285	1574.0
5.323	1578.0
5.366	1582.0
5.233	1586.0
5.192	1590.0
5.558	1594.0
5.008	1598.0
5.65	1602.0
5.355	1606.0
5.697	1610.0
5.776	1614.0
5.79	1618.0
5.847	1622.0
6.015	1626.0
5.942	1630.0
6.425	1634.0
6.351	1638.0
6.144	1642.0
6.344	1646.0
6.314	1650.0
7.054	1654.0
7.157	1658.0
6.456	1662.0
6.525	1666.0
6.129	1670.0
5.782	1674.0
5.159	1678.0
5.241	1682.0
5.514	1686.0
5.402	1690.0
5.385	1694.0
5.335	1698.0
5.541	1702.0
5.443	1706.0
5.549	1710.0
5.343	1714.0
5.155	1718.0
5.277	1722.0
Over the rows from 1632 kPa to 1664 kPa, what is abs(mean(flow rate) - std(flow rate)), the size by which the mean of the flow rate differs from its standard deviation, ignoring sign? 6.2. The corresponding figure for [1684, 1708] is 5.4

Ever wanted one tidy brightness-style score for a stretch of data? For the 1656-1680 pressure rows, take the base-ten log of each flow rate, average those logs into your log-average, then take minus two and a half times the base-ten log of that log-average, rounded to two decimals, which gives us 0.26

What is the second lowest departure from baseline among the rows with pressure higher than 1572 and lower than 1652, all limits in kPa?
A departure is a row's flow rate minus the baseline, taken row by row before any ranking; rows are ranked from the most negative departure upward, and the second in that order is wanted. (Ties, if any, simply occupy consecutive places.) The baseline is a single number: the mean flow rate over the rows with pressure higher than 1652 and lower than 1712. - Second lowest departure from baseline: -0.65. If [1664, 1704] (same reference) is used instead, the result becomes -0.60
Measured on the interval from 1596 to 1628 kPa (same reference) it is -0.49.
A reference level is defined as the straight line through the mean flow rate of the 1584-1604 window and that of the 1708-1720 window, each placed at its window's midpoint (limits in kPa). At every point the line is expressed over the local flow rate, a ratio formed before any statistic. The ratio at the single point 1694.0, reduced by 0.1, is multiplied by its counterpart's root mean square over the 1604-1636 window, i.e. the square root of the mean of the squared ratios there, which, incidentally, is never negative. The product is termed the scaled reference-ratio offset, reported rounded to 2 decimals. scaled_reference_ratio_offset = 0.82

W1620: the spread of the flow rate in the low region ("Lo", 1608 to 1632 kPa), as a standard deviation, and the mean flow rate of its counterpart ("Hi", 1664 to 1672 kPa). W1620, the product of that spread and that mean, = 0.7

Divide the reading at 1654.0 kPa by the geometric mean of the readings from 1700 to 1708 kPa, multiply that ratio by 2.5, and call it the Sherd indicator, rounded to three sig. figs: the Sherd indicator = 3.21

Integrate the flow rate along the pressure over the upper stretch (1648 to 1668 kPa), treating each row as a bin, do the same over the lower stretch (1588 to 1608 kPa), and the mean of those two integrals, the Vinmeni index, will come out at 121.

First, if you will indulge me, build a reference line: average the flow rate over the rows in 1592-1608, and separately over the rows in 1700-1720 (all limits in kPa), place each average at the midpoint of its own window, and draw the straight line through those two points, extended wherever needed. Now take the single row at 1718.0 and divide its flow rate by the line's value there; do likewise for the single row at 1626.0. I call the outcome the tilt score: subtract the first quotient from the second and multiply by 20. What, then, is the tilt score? 3.2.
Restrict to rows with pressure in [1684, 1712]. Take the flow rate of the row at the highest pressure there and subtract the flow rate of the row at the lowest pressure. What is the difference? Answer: 0.0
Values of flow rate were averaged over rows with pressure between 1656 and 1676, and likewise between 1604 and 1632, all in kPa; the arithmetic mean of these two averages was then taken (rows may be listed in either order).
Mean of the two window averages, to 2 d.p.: 6.09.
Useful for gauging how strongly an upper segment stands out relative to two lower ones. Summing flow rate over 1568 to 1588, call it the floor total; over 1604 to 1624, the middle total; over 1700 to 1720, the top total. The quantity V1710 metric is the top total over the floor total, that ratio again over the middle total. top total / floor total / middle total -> 0.036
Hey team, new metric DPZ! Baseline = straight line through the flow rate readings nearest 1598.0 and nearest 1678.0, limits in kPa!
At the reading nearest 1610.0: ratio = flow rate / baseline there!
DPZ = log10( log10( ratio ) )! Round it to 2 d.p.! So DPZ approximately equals -1.27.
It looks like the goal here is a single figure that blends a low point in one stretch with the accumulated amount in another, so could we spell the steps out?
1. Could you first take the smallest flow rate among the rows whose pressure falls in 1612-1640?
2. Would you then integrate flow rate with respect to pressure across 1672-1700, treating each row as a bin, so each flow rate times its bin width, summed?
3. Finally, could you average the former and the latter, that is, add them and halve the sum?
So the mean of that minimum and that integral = 79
